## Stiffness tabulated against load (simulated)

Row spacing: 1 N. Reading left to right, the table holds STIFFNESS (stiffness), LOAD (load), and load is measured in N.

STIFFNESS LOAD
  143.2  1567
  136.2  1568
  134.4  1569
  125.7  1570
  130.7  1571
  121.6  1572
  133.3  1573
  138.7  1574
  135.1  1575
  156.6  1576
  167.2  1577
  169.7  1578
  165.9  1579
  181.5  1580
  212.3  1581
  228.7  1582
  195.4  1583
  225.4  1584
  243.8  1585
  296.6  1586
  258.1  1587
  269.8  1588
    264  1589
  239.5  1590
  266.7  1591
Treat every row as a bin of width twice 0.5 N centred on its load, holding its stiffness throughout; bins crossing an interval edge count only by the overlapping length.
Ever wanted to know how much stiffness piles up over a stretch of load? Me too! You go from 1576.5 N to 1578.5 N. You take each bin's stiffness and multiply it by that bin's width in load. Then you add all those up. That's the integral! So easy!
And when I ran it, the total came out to 337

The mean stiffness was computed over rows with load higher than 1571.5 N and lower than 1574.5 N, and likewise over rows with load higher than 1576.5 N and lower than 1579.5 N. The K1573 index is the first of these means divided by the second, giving 0.78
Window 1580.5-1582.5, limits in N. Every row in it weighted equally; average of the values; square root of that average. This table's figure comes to 14.8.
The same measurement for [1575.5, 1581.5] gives 13.2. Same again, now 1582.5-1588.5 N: 15.8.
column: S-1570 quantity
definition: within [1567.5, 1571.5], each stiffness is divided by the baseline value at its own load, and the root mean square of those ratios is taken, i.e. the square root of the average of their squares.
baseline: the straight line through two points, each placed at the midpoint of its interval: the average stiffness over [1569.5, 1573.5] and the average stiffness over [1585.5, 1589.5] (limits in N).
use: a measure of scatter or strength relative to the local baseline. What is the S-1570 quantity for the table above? 1.22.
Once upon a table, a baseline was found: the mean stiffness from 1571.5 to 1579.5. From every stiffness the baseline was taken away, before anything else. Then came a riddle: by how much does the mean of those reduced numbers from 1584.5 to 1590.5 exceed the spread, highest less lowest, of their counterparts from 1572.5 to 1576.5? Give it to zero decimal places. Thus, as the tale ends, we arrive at 90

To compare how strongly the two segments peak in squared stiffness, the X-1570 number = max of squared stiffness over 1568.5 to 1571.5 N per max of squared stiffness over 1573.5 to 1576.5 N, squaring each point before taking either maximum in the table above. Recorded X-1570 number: 0.7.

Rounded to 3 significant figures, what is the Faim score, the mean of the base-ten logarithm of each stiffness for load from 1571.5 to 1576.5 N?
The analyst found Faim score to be 2.14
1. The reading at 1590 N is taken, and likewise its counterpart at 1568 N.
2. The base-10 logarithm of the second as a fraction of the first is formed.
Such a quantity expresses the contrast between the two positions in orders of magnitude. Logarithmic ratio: -0.25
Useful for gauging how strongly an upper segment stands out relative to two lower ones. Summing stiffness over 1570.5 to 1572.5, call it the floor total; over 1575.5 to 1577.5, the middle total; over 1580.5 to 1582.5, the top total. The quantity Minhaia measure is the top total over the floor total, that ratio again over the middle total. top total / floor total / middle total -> 0.0054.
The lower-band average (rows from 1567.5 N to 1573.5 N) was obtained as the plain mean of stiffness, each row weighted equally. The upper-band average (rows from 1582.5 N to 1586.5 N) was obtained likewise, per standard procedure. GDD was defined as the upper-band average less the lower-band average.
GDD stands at 110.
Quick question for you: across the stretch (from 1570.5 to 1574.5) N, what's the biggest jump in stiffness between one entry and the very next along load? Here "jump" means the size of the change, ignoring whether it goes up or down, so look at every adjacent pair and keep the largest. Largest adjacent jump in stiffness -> 12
